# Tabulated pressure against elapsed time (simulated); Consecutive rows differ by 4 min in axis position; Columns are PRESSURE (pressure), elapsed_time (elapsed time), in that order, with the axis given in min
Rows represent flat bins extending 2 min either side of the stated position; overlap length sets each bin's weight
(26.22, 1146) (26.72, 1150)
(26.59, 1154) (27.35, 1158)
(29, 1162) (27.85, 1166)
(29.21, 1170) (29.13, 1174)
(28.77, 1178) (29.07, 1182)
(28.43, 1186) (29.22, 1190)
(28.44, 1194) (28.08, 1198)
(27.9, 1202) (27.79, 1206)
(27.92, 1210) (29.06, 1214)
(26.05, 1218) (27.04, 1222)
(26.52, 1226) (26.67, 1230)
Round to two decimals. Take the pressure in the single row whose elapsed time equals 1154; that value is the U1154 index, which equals 26.59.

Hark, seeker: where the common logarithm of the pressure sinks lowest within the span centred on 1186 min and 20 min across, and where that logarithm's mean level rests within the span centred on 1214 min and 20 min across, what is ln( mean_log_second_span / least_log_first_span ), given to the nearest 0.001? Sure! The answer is -0.009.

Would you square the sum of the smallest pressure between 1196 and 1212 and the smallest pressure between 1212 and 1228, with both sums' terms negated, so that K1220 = 2899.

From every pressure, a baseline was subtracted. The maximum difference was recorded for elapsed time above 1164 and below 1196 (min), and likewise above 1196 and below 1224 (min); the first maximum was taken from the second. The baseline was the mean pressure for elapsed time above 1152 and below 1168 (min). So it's -0.160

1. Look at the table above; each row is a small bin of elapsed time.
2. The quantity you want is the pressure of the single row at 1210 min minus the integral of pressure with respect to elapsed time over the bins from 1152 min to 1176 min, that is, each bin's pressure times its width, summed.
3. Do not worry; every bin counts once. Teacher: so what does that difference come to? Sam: -649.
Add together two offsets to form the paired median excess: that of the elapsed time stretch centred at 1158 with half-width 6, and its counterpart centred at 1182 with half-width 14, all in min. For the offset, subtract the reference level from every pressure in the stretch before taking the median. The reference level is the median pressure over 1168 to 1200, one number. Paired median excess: -1.42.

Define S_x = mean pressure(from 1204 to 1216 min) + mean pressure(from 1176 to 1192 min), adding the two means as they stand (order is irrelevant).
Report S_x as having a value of 57.1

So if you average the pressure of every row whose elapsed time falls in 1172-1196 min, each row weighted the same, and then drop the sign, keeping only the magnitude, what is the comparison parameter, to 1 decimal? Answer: 28.8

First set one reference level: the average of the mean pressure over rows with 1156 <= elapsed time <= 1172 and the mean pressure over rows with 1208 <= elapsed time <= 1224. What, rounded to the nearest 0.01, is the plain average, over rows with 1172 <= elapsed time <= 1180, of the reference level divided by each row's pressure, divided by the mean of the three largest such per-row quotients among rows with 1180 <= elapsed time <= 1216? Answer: 0.96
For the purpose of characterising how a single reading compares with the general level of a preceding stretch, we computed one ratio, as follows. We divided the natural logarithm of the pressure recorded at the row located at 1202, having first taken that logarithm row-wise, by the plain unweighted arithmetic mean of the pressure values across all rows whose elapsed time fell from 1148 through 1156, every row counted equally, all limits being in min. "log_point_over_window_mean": 0.1249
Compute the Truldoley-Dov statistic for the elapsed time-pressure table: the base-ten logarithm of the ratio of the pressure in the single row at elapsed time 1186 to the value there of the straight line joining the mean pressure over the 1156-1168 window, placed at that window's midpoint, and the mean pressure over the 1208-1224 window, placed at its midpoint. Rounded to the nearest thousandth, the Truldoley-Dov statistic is 0.009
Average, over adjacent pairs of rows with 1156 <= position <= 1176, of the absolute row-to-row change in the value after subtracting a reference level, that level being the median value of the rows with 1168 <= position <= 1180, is 1.06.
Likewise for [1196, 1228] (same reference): 0.87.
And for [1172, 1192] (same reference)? 0.52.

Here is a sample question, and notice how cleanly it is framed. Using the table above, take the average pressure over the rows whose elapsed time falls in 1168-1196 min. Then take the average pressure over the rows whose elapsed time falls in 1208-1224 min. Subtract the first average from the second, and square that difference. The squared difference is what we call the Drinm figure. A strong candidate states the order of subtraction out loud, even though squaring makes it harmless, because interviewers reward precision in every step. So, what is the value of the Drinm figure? 1.9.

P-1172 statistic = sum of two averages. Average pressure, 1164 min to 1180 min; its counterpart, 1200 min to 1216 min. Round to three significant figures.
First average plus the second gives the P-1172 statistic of 56.9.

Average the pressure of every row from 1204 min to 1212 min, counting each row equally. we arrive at 27.9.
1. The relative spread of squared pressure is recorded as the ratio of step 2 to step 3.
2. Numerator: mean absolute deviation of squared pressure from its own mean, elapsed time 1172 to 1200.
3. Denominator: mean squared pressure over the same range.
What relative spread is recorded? 0.02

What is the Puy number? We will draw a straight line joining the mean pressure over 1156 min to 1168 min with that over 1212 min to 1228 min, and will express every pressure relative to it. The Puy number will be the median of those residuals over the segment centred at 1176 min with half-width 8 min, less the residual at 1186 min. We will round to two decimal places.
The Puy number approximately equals 0.52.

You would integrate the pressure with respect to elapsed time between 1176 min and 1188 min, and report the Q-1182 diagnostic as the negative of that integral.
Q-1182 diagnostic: -345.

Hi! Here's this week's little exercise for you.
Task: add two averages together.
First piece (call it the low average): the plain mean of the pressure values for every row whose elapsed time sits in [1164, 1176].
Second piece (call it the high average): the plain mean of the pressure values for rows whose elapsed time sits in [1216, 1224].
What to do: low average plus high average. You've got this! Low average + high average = 55.3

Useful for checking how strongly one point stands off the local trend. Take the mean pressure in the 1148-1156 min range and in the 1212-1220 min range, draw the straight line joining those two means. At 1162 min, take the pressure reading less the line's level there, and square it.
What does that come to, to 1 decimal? 4.9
